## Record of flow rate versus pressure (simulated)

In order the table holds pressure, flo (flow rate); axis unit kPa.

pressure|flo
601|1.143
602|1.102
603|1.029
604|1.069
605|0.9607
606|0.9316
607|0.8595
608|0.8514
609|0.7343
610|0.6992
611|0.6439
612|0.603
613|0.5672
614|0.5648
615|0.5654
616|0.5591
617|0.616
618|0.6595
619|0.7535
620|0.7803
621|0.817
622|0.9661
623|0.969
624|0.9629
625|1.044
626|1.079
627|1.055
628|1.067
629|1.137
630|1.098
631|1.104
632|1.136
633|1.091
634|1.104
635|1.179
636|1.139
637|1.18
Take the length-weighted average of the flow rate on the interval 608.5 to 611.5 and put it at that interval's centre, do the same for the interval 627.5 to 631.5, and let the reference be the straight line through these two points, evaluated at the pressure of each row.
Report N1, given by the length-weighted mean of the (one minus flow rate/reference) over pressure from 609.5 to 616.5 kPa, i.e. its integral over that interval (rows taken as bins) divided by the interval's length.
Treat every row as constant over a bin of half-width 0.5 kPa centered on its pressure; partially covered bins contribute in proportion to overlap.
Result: 0.20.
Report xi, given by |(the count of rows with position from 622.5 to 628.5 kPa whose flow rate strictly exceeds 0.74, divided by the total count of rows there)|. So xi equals 1.0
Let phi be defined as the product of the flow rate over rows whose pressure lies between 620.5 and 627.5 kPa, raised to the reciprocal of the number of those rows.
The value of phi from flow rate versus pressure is 1.0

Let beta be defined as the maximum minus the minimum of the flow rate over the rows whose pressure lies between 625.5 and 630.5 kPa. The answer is 0.08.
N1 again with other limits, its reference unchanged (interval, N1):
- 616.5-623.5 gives 0.12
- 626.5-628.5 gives 0.00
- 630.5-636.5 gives 0.05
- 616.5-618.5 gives 0.25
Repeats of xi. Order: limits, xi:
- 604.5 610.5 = 0.7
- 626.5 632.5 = 1.0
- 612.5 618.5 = 0.0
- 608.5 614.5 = 0.0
